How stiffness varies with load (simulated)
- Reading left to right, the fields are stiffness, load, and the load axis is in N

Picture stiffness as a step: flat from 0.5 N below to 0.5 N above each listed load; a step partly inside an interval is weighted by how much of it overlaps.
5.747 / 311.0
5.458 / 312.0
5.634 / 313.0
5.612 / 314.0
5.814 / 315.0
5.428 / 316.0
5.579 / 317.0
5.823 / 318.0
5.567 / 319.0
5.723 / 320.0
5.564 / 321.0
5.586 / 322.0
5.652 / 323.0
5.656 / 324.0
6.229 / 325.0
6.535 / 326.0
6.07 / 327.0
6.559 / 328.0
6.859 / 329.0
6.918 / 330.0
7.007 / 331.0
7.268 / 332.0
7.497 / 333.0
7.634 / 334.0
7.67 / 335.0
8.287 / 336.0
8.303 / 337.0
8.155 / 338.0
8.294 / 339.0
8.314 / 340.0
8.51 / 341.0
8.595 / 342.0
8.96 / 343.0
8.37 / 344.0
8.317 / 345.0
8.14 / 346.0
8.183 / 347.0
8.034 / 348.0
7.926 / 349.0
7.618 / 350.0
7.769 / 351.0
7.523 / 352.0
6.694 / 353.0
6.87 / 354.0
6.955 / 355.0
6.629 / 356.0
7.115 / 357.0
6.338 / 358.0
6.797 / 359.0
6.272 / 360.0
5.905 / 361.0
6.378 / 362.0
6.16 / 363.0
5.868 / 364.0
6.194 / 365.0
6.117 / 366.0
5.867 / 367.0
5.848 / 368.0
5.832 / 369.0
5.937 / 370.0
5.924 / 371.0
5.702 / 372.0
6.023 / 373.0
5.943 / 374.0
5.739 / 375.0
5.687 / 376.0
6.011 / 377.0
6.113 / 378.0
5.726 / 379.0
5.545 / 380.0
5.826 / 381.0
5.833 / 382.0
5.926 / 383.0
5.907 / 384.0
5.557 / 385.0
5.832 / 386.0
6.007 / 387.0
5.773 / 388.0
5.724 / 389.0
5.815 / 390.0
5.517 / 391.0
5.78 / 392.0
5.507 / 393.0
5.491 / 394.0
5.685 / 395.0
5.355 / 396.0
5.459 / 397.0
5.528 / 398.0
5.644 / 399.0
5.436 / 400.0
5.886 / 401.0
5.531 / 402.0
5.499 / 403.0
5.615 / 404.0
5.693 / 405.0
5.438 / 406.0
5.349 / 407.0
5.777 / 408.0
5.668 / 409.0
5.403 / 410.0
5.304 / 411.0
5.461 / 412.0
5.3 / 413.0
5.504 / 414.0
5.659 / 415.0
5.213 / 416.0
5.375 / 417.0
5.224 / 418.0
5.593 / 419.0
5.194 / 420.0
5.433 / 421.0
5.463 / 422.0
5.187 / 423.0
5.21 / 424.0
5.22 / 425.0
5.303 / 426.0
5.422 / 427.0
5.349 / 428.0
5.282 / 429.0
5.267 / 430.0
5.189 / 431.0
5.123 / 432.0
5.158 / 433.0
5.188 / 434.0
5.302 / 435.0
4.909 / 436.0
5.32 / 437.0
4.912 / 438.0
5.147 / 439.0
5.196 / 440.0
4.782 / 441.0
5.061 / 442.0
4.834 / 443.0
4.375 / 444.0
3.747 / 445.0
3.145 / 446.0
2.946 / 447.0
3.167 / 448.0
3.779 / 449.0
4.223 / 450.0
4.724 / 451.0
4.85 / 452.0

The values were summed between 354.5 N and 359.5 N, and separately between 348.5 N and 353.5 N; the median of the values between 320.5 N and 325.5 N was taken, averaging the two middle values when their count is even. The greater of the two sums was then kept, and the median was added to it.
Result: 43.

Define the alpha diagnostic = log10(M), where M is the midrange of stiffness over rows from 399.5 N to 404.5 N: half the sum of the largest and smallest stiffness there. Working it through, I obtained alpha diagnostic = 0.75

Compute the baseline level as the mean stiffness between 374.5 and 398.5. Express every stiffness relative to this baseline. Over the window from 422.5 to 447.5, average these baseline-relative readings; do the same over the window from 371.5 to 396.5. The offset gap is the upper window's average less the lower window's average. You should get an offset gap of -0.86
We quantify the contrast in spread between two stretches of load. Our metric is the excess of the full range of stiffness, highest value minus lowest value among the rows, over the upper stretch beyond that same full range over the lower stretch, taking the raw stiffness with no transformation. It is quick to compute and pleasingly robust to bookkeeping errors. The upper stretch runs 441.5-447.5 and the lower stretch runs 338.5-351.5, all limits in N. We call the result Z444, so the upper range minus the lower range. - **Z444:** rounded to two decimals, 0.77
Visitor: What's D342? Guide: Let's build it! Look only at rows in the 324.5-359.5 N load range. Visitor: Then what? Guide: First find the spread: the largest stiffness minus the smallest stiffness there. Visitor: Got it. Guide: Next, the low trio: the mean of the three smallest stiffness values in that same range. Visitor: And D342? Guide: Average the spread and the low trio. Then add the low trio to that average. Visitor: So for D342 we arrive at 10.8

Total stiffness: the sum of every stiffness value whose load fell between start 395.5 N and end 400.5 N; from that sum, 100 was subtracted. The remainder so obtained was -72.6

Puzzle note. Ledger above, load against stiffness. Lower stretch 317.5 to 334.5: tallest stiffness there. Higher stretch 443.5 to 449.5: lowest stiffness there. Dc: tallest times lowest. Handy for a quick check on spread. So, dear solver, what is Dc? 22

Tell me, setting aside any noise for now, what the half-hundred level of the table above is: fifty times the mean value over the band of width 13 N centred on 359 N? 324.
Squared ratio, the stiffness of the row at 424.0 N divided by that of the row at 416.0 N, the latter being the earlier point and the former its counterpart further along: 1.0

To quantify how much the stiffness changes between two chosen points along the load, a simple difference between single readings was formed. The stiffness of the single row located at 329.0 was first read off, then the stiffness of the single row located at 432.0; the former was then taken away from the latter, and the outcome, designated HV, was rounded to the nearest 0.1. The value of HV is -1.7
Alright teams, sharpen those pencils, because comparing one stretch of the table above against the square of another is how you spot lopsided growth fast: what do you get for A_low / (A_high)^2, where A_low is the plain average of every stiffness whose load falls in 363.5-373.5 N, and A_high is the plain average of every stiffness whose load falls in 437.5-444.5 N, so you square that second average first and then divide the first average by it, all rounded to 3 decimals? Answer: 0.247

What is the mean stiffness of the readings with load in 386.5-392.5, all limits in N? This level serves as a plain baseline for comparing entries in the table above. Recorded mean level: 5.8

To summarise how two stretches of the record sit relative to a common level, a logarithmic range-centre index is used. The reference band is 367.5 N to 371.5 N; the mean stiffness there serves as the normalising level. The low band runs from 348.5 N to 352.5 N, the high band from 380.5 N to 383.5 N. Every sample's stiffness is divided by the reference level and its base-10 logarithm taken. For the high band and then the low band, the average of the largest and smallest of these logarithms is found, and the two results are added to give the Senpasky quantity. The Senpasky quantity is 0.12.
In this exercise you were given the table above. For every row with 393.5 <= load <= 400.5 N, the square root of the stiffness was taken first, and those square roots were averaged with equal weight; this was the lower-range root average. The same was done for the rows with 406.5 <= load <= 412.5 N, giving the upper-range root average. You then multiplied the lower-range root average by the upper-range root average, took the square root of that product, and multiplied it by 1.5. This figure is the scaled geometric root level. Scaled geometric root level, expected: 3.52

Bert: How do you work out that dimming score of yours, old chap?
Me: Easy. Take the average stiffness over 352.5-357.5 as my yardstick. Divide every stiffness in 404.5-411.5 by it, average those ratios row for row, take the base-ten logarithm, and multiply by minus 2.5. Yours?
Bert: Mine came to 0.235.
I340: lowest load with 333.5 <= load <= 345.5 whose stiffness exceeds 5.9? 334.0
